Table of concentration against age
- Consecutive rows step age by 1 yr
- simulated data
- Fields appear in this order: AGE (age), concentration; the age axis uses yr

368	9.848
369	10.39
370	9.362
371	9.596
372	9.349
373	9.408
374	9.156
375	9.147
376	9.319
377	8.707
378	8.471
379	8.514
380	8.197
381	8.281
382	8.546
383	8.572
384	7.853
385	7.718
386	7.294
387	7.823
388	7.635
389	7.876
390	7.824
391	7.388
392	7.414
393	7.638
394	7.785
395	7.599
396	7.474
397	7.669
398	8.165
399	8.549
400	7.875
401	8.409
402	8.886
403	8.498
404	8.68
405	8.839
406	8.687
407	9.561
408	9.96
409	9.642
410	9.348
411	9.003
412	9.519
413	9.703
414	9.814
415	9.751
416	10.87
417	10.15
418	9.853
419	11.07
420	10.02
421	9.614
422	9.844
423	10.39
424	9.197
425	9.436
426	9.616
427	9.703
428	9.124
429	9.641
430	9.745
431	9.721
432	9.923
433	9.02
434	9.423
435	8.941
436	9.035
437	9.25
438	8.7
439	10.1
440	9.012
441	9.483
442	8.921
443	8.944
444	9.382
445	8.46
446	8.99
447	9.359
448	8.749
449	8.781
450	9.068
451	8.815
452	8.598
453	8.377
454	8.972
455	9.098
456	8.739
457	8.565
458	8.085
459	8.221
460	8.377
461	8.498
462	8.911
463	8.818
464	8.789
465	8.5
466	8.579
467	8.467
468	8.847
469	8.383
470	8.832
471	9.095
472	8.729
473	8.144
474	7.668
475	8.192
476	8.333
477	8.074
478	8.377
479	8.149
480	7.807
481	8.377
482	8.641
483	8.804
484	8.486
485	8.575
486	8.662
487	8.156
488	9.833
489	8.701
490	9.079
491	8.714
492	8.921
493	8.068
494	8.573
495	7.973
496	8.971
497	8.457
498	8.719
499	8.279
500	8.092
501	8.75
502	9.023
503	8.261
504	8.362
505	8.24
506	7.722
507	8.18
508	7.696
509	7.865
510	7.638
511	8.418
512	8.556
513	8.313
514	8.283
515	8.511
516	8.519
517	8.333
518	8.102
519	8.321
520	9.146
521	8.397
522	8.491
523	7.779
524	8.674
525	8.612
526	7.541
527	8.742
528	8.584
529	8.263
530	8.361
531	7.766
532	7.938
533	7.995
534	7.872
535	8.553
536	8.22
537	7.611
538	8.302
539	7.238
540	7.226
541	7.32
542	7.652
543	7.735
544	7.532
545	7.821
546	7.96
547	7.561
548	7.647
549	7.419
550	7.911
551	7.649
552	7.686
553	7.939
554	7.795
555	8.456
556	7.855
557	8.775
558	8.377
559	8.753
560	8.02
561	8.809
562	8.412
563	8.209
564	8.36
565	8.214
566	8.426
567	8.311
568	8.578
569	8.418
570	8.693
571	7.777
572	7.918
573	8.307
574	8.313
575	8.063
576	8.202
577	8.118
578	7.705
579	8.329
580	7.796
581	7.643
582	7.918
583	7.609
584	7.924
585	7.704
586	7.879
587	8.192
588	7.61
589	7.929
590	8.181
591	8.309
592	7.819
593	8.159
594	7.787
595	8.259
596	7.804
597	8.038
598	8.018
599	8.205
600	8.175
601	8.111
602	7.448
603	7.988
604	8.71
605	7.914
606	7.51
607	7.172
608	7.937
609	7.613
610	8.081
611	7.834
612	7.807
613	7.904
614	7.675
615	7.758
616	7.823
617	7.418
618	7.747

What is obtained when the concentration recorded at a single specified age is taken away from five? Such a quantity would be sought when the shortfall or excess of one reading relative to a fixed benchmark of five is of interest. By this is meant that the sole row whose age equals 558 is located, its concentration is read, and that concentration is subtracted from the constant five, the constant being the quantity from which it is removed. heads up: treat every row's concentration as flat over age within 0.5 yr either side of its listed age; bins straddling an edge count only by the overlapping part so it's -3.4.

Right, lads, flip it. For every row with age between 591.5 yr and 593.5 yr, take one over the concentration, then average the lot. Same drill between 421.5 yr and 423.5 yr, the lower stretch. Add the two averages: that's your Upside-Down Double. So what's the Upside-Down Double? 0.224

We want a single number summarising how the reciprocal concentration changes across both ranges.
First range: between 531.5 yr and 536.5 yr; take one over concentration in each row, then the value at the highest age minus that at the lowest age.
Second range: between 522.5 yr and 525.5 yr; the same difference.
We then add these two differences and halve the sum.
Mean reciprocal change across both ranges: -0.0084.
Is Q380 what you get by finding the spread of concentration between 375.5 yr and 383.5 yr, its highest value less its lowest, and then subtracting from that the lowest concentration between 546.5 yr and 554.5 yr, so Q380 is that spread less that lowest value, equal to -6.3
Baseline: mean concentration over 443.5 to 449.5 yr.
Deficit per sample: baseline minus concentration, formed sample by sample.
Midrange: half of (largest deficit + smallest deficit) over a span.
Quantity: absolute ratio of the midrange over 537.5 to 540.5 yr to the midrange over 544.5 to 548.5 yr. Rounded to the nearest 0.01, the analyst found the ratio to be 1.00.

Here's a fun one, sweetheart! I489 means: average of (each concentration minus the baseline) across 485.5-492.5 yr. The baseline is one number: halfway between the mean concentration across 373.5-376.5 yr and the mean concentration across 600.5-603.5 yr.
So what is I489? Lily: 0.3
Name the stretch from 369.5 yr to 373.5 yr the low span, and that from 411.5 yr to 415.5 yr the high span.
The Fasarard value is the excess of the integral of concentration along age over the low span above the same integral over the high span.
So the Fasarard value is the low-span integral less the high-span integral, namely -1.1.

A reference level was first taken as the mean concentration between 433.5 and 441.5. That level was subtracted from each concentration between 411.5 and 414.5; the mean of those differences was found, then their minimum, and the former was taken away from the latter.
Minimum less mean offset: -0.16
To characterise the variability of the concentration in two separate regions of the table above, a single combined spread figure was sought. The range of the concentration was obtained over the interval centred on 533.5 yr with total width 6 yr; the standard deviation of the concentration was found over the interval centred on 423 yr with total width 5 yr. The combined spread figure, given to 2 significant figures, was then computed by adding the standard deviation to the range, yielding 1.2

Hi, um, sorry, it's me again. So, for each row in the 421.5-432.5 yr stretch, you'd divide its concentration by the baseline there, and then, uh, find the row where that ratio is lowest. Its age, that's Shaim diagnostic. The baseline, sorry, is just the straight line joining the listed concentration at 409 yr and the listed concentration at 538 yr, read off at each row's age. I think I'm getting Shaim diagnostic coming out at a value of 428 yr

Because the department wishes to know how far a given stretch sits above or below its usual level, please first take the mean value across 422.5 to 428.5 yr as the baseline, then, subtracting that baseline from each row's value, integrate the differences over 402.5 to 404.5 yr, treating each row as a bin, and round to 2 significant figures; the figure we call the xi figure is -2.0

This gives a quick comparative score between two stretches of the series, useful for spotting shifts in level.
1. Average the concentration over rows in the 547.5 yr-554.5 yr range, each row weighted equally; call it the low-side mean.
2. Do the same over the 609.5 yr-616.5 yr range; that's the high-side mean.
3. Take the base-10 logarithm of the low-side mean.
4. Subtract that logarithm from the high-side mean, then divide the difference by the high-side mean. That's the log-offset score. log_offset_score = 0.887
